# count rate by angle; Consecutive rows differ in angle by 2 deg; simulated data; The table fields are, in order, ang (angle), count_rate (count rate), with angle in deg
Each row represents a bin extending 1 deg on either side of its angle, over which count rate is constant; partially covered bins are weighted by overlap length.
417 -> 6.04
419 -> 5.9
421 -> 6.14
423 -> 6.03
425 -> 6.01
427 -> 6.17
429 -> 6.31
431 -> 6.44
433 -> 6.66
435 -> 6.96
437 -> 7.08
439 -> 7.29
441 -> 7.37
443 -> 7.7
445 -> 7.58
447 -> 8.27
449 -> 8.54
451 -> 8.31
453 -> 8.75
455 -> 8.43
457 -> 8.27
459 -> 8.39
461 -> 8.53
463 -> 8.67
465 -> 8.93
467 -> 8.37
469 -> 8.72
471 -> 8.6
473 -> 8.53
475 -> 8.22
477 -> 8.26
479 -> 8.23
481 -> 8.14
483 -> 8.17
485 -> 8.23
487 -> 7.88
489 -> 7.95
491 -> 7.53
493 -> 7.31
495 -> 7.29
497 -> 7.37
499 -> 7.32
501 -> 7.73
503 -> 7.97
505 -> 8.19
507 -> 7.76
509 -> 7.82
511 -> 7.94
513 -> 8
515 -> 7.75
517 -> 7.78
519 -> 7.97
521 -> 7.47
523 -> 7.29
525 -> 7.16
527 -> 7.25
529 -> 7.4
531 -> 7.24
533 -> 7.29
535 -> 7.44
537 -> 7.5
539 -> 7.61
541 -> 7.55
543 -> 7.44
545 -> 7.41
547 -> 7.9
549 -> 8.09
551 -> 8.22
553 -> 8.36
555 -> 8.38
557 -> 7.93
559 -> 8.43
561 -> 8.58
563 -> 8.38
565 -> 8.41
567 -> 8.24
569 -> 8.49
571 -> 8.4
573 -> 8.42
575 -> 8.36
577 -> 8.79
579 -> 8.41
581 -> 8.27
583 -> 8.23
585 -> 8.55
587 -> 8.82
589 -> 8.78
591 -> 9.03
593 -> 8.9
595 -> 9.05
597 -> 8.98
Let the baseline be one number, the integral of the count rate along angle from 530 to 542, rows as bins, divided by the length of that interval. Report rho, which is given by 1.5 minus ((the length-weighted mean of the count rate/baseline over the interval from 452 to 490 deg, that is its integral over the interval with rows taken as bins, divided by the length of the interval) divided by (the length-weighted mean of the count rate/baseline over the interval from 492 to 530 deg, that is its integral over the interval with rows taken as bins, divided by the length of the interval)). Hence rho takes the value 0.400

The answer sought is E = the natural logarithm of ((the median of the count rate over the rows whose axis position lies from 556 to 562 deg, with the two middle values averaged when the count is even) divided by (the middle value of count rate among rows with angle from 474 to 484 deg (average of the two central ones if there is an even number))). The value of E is 0.03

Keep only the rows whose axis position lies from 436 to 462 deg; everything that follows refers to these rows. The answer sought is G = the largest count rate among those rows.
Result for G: 8.75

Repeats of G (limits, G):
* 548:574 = 8.58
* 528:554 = 8.36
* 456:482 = 8.93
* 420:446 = 7.7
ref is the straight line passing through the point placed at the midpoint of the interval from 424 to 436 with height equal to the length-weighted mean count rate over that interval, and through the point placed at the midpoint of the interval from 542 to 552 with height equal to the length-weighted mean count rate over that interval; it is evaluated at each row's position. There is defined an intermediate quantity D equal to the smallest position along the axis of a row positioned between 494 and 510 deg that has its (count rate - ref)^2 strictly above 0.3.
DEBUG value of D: 503 deg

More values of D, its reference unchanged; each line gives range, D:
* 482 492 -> 483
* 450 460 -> 451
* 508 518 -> 511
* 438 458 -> 439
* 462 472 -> 463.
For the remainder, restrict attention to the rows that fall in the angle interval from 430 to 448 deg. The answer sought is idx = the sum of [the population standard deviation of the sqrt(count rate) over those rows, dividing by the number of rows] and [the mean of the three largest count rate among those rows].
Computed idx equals 7.9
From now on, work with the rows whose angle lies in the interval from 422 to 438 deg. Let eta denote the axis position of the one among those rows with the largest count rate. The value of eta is 437 deg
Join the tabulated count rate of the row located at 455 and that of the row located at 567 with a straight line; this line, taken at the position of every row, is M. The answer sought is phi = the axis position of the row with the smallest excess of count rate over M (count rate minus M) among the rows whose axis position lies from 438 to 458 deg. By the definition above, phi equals 439 deg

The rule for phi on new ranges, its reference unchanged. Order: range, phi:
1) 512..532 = 525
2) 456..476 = 475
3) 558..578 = 567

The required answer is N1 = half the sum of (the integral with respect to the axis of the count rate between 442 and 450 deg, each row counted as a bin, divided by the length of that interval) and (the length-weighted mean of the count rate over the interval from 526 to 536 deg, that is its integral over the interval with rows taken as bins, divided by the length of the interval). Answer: 7.67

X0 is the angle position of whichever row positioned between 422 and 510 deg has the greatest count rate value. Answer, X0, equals 465 deg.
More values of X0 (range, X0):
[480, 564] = 561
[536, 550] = 549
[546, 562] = 561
